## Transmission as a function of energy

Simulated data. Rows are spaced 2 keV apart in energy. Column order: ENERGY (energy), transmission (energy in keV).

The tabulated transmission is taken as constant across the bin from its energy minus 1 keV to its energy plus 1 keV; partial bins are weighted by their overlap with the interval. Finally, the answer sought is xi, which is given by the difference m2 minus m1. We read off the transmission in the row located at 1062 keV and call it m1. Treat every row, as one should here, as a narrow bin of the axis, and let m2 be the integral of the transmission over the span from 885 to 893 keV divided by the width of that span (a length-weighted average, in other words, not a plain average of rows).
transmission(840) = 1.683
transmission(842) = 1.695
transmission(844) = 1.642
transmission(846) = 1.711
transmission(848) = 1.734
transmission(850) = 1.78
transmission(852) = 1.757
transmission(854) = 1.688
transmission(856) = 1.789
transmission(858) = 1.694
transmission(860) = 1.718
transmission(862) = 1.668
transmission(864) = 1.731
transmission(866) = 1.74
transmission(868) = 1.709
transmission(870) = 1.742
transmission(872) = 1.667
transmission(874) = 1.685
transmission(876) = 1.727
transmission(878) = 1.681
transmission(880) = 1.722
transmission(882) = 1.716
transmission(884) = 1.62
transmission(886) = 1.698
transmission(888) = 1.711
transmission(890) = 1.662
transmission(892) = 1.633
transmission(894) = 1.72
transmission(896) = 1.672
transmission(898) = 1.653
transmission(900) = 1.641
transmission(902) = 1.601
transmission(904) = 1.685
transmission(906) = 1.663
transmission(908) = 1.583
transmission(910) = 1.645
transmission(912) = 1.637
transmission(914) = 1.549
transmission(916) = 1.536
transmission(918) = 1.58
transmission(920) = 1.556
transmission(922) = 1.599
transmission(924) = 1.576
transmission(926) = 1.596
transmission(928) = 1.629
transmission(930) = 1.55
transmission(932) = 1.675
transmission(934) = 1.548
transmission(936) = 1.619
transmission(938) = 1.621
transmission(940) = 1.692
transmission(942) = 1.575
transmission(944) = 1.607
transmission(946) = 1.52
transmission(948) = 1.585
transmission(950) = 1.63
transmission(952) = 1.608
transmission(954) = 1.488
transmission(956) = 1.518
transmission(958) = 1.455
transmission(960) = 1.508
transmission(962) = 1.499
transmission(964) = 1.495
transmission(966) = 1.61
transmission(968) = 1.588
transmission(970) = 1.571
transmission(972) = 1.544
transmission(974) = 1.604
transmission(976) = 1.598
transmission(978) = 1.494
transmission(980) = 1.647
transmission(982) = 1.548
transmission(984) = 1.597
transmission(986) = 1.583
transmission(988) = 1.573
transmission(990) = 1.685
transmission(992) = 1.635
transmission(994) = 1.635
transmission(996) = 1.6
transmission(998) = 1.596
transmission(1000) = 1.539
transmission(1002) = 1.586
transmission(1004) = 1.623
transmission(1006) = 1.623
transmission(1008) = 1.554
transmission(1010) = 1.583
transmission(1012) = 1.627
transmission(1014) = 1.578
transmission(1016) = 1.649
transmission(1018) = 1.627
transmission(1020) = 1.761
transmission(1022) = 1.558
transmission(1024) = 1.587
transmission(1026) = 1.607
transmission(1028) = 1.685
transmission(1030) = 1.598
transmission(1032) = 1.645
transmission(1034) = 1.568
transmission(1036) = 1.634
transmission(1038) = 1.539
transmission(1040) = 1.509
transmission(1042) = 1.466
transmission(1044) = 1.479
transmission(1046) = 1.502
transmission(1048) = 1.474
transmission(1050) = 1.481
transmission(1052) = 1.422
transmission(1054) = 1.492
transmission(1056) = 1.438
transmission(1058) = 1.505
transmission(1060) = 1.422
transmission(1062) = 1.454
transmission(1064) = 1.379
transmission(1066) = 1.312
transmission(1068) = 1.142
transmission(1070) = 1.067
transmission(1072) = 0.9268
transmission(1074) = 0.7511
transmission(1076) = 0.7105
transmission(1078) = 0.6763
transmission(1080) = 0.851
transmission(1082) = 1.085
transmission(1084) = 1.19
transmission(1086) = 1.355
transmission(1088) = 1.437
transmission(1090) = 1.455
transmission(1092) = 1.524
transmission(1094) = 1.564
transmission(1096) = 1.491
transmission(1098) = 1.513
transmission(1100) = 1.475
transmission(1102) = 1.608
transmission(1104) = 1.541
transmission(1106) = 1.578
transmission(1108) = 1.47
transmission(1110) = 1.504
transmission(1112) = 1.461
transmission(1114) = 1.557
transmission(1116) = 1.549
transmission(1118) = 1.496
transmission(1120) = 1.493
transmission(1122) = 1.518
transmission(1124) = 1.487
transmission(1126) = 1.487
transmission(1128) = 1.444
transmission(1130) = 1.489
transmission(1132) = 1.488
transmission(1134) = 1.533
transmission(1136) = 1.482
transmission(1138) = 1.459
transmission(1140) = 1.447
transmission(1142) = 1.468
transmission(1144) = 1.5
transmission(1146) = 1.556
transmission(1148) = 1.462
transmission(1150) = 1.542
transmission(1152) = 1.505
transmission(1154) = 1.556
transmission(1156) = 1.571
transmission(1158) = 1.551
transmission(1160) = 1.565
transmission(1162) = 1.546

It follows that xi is 0.22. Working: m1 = 1.454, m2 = 1.68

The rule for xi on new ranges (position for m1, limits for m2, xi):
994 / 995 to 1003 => -0.05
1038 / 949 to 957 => 0.02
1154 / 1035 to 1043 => -0.02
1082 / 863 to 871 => 0.65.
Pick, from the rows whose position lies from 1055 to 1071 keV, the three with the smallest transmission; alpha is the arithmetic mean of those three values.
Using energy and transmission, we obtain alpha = 1.17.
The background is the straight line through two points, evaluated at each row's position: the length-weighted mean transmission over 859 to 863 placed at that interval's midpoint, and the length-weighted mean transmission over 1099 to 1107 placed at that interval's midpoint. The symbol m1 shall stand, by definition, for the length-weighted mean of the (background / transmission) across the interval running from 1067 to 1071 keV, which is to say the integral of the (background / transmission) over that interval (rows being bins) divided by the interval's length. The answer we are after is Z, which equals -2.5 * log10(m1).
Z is -0.383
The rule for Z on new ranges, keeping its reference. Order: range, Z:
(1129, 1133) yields -0.033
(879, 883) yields 0.024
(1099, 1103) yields -0.009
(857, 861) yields 0.007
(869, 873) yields 0.011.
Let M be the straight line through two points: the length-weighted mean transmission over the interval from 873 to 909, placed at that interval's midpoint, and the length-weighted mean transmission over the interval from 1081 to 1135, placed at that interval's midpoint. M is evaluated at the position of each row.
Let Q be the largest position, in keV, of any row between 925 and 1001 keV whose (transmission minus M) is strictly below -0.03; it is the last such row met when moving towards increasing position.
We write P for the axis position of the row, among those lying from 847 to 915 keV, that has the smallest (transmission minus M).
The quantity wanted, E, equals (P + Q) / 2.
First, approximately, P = 914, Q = 1000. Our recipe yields 957 keV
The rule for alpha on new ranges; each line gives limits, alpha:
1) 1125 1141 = 1.45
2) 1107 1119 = 1.48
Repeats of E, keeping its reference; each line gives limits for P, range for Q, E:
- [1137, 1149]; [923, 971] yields 1052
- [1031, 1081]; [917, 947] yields 1012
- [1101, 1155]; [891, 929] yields 1027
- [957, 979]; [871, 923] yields 940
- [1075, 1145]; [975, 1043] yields 1060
